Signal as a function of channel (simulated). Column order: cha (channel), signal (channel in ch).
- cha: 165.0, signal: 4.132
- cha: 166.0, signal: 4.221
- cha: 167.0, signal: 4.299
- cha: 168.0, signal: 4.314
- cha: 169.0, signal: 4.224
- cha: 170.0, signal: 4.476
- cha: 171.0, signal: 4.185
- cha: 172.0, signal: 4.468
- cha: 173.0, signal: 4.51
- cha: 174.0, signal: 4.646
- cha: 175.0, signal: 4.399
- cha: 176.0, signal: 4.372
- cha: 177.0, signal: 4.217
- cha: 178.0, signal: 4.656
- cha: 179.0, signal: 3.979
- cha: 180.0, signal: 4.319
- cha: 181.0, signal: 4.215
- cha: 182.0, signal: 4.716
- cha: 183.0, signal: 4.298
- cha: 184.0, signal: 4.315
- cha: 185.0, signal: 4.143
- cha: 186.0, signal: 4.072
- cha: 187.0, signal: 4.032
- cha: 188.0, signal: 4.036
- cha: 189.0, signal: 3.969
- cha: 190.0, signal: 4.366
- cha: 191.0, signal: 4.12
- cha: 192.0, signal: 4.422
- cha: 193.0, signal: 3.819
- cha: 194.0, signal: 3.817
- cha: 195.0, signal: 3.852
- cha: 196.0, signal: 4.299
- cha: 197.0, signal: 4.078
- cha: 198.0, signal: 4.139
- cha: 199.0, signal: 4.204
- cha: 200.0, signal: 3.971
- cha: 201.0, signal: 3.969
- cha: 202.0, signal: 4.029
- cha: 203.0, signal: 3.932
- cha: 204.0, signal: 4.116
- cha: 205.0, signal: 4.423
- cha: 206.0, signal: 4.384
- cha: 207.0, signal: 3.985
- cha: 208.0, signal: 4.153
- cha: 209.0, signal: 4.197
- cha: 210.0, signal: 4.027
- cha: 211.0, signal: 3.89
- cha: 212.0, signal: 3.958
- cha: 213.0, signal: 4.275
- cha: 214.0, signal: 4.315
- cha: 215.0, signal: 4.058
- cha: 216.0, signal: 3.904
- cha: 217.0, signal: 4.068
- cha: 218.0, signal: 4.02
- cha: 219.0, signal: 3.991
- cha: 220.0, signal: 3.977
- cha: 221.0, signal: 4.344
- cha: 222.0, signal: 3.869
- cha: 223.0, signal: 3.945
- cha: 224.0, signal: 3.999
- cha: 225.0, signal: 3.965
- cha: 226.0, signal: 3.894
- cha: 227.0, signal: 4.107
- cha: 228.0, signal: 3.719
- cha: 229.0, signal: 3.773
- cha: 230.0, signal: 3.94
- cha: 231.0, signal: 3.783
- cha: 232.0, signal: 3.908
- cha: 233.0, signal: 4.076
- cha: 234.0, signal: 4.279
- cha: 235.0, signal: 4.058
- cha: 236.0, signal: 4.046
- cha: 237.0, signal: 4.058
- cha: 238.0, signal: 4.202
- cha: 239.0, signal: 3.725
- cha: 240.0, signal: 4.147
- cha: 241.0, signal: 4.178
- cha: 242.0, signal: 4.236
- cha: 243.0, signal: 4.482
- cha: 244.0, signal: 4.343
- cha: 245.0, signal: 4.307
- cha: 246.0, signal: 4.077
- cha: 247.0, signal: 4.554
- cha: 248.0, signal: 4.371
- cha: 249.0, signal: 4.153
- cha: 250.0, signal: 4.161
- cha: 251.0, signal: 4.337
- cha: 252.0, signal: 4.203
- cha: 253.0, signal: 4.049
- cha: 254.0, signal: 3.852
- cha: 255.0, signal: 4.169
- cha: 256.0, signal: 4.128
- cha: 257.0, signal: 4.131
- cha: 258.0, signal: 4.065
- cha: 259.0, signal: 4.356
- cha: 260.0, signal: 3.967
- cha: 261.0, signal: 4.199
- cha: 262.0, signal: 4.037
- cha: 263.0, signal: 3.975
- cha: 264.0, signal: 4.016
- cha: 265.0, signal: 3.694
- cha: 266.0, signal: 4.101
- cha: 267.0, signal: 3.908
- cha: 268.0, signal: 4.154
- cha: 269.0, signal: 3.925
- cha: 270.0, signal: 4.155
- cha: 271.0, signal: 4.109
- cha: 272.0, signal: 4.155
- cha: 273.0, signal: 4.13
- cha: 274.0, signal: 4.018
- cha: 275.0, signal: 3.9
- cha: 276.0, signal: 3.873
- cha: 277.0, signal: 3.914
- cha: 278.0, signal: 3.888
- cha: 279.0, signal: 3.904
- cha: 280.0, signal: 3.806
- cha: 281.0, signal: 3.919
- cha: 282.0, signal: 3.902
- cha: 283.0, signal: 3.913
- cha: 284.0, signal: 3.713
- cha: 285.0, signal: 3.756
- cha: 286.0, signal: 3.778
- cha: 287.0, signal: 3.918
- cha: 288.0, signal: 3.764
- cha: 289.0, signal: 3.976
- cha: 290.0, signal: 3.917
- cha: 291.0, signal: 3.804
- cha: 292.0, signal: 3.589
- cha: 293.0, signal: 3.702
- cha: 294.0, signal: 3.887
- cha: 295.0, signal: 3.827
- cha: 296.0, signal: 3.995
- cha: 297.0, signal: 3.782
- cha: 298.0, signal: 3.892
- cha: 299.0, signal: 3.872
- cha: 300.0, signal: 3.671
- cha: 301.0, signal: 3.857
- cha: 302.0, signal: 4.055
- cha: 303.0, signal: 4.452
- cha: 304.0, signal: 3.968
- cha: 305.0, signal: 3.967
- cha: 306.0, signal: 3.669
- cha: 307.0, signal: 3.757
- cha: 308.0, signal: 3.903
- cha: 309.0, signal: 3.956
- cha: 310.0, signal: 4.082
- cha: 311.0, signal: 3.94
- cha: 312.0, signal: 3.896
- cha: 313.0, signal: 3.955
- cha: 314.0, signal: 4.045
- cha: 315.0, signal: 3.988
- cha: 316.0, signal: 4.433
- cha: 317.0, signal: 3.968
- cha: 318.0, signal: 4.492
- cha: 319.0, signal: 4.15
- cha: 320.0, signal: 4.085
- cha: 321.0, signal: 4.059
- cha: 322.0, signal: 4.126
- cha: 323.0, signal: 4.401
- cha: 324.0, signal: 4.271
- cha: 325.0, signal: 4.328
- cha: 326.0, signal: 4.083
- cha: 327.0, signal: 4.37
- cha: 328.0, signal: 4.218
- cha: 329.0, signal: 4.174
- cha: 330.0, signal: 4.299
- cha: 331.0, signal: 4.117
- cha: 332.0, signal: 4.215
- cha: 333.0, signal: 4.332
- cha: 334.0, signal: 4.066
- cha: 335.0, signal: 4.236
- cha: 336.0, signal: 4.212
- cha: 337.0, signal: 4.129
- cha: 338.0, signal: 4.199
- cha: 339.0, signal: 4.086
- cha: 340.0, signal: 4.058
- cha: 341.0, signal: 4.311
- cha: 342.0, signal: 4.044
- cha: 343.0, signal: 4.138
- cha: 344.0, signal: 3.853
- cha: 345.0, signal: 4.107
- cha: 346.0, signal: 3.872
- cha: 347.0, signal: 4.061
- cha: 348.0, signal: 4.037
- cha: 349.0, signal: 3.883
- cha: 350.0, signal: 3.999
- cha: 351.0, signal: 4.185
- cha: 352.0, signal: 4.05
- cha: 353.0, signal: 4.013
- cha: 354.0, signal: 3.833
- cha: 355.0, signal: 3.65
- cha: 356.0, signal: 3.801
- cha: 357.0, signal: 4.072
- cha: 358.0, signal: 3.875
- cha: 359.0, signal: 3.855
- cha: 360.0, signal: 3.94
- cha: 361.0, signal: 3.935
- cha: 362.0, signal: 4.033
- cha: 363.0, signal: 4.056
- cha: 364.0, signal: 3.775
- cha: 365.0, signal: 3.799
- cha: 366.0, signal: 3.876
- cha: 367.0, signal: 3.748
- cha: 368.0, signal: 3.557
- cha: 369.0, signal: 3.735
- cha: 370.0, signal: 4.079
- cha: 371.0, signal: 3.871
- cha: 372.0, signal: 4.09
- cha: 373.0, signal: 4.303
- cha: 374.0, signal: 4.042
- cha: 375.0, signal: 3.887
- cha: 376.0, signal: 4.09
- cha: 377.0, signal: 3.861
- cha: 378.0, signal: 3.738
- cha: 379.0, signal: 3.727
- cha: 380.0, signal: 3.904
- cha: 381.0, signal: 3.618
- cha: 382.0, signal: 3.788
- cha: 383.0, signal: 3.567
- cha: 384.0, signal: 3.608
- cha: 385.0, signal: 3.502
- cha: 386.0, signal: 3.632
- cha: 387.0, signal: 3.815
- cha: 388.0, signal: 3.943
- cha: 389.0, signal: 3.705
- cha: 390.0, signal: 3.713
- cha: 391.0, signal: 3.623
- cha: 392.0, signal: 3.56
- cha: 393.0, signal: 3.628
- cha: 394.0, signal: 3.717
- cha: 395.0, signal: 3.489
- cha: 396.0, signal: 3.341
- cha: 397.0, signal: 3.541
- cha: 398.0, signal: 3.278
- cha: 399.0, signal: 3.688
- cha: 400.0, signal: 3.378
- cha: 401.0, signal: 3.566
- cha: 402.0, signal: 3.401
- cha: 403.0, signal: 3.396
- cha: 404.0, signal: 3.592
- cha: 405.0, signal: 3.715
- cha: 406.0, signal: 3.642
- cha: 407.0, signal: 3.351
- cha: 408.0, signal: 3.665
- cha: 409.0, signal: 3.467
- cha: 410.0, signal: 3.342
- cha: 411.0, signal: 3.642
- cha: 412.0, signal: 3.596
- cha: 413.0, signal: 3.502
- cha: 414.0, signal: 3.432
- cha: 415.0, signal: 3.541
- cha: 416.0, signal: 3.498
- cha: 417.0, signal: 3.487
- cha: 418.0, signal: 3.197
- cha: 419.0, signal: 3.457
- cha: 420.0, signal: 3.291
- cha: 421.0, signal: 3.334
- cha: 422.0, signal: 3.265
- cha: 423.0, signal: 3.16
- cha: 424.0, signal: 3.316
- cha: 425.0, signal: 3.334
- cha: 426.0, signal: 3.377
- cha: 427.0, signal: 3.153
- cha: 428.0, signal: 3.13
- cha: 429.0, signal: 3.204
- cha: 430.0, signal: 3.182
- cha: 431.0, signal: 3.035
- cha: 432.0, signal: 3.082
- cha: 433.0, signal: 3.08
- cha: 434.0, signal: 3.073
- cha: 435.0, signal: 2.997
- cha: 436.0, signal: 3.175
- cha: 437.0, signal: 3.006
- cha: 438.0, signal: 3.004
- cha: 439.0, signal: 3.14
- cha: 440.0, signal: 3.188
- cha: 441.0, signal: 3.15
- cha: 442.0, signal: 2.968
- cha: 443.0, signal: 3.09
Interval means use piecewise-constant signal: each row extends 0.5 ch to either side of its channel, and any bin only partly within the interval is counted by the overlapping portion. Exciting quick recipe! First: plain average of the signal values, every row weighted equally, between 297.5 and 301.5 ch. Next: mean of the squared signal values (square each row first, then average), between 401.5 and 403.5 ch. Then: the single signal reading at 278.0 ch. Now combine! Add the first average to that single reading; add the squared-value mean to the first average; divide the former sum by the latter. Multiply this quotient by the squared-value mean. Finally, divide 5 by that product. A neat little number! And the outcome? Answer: 0.863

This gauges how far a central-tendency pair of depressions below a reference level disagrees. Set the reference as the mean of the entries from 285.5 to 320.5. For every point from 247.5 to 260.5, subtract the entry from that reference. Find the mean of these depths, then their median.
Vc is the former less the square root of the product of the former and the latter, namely -0.42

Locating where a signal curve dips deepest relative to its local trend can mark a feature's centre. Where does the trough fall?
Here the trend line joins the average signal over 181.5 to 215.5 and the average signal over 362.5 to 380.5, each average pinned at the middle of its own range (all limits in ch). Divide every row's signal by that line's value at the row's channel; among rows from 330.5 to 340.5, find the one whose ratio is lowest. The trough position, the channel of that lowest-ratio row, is 334.0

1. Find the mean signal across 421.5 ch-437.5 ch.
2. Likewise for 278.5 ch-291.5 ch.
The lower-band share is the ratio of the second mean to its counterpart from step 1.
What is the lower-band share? 1.22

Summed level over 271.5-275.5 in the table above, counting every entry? 16.2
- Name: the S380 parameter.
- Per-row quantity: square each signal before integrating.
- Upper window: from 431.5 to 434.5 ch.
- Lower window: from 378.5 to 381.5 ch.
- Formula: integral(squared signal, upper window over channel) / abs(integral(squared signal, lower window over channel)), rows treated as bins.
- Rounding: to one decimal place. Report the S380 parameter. 0.7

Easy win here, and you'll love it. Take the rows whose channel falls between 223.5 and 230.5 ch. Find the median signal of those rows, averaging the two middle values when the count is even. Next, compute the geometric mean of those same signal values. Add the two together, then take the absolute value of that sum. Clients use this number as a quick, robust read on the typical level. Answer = 7.9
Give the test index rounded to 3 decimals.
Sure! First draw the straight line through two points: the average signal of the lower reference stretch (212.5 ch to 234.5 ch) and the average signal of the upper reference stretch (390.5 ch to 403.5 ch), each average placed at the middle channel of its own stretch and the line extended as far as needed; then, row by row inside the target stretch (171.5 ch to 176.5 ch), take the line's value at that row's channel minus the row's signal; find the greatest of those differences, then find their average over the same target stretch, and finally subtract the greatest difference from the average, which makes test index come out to -0.101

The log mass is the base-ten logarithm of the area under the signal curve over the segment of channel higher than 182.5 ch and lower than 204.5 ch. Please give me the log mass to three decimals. 1.954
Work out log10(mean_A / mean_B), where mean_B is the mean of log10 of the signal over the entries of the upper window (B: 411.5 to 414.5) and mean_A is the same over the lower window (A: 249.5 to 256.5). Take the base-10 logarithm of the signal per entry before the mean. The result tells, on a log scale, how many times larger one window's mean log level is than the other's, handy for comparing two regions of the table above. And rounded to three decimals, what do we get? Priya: 0.053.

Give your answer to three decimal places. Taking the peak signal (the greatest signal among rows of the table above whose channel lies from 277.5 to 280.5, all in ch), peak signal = 3.904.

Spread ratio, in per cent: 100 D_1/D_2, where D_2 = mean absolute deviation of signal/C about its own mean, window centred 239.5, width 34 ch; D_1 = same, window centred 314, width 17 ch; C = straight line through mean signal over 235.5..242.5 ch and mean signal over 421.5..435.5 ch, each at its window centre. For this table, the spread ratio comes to 93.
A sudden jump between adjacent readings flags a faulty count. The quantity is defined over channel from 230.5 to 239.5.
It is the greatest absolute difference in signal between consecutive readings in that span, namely 0.48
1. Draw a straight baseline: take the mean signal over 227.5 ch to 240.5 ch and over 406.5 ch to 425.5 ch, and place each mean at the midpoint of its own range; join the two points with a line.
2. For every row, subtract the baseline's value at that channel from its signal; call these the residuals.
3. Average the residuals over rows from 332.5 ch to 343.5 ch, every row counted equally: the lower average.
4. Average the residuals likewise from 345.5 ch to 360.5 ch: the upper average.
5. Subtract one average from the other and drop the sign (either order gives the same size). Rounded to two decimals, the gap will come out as 0.18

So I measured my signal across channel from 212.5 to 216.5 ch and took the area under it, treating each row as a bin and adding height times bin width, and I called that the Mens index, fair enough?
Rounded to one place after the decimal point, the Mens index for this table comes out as 16.6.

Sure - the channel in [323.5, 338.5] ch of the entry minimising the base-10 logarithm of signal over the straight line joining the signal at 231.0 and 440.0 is 326.0 ch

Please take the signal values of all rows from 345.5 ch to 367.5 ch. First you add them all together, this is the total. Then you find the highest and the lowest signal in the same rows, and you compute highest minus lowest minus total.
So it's -86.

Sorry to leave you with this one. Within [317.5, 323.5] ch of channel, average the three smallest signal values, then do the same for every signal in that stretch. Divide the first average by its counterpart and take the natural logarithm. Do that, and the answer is -0.031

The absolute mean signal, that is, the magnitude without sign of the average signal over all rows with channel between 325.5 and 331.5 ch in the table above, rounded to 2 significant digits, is 4.2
